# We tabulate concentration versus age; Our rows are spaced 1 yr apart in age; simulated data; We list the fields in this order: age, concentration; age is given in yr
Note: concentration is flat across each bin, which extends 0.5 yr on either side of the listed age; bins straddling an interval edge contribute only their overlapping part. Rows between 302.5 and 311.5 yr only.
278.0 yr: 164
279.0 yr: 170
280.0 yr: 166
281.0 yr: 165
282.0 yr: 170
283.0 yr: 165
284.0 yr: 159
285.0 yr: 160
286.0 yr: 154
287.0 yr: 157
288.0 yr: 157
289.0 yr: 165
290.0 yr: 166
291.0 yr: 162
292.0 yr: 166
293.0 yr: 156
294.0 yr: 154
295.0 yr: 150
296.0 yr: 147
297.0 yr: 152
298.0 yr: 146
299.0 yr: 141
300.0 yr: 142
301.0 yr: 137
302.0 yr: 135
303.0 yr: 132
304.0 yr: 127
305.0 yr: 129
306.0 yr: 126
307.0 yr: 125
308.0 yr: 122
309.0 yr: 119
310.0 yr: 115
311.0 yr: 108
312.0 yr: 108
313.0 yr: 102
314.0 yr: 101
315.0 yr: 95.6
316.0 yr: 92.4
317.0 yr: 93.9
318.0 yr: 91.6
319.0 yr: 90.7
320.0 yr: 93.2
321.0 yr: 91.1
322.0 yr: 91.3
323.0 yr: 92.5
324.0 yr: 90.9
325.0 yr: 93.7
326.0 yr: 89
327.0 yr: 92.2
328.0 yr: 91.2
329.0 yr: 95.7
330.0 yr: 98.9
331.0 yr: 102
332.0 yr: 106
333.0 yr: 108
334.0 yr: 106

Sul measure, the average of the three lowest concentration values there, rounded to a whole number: 114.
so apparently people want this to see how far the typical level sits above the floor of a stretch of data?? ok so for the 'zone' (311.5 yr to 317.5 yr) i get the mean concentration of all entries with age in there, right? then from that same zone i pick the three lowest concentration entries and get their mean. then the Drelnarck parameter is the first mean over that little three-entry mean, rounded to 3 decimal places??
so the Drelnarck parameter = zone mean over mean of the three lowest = 1.052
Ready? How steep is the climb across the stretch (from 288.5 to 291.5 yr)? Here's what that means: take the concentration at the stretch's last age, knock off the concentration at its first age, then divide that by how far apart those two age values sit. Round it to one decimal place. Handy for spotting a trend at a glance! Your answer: -1.5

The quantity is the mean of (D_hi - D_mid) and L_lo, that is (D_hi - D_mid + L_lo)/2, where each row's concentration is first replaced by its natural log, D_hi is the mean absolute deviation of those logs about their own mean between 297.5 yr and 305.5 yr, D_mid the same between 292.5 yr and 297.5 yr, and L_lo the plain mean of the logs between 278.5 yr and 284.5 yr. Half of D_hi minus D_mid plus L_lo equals 2.57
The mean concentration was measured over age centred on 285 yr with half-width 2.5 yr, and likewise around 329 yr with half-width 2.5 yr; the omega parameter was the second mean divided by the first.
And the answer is 0.60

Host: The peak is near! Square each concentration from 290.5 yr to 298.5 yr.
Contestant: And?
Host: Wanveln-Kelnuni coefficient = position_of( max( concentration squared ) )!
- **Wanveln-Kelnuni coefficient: 292.0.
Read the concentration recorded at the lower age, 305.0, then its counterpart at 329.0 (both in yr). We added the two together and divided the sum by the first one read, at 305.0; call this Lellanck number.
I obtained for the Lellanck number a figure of 1.74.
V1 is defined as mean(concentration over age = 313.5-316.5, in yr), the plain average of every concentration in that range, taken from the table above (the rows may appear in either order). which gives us 96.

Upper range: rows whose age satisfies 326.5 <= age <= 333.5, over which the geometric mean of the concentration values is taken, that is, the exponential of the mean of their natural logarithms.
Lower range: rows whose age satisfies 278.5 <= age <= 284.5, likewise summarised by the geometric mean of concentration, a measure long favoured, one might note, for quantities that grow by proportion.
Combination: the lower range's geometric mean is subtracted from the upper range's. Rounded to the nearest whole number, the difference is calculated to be -67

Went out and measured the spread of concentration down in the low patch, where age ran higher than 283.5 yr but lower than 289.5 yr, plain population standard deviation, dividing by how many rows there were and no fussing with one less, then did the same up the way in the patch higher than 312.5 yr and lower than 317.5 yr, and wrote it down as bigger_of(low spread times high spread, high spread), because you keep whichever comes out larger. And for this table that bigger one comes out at 13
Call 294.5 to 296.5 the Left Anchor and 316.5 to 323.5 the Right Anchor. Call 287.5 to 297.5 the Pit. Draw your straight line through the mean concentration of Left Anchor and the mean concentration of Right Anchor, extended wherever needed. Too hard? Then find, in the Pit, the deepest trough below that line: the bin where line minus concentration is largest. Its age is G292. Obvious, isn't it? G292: 288.0 yr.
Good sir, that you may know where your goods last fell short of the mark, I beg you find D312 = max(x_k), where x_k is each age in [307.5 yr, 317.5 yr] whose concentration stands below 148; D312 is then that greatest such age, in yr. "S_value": 317.0 yr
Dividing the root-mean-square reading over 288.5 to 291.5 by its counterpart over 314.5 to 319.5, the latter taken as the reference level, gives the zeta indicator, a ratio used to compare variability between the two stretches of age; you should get 1.8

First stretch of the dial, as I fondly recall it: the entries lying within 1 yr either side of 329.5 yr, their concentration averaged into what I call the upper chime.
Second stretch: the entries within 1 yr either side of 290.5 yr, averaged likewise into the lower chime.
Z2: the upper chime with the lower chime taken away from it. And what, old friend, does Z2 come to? -67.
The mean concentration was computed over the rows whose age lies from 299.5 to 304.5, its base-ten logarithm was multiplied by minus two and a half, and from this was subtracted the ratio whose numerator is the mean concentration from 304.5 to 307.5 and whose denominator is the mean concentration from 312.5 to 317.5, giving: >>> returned -6.63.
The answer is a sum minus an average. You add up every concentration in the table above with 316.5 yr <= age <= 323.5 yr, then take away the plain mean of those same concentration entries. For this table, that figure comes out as 552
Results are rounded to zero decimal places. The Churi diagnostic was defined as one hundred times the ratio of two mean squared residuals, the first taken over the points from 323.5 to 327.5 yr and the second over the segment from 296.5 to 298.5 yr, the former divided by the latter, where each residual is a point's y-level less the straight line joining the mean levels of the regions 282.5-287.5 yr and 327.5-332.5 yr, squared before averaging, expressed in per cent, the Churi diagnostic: 360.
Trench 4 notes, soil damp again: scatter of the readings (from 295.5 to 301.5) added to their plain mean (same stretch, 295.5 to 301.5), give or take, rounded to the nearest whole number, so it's 149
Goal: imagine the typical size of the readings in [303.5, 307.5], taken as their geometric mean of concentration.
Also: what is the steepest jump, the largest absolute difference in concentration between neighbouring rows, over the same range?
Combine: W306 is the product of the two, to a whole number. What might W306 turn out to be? 380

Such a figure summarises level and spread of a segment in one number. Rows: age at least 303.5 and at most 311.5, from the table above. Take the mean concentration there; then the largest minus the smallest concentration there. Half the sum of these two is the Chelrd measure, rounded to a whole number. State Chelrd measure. 71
